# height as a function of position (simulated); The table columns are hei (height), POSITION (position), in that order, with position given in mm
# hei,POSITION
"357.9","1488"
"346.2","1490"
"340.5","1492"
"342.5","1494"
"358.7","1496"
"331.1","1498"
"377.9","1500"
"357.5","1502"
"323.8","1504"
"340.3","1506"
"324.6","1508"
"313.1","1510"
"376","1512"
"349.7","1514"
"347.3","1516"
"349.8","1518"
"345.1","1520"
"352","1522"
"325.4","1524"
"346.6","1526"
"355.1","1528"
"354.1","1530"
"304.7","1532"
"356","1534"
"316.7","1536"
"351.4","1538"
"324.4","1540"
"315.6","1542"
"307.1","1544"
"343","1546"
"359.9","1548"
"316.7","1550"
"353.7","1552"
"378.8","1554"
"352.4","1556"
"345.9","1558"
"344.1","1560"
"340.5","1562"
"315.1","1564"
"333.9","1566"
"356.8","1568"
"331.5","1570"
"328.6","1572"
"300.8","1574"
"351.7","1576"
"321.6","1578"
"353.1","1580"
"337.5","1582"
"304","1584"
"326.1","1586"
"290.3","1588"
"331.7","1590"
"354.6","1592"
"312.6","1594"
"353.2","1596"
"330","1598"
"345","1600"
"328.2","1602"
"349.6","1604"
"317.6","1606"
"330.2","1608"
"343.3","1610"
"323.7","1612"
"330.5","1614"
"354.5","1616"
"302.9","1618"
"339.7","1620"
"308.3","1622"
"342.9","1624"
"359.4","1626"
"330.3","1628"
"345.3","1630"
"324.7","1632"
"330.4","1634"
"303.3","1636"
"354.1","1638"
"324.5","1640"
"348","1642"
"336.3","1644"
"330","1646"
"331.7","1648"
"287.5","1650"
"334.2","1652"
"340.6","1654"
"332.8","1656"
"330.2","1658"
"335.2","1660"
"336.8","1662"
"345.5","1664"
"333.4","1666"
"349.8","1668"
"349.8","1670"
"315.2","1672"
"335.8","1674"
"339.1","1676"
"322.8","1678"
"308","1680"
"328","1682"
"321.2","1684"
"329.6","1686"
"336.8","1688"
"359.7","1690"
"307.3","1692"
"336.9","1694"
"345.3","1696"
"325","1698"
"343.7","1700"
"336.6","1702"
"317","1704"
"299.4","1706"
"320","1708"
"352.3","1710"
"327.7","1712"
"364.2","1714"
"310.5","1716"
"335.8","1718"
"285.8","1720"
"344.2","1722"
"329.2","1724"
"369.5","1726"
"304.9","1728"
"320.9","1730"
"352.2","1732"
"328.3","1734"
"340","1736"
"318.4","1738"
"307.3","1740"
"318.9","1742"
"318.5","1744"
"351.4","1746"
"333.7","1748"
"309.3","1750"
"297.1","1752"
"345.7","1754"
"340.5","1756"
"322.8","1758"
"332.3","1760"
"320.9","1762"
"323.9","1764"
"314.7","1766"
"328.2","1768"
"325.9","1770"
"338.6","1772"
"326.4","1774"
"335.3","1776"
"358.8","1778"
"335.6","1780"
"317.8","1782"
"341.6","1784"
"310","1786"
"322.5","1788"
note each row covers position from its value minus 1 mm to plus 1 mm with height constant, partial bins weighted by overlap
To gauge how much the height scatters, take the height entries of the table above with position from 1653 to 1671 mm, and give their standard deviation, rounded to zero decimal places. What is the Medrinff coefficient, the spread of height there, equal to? 7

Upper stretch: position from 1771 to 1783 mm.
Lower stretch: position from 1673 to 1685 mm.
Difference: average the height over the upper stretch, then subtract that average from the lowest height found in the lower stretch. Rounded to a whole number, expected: -27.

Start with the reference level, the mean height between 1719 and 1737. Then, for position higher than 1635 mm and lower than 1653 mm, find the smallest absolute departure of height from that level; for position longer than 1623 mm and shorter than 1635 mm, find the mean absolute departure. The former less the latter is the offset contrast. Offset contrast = -9.8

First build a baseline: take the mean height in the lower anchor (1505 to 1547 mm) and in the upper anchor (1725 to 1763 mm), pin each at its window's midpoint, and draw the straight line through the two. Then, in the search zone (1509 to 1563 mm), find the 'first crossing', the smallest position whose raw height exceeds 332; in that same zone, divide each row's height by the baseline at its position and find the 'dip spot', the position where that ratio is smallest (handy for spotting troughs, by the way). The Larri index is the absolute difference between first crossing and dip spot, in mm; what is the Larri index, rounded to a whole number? 20 mm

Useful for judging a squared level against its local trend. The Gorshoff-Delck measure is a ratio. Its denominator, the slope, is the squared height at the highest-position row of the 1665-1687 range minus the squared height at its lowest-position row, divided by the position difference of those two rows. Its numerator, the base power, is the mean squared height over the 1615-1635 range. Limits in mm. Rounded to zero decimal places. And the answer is -887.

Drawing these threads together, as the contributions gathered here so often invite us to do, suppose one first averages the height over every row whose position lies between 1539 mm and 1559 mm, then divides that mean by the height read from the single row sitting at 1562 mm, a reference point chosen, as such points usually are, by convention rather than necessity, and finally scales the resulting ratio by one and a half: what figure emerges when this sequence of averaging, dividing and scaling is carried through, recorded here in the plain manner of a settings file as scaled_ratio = 1.50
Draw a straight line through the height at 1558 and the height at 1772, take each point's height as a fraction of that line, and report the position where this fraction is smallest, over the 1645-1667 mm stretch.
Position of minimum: 1650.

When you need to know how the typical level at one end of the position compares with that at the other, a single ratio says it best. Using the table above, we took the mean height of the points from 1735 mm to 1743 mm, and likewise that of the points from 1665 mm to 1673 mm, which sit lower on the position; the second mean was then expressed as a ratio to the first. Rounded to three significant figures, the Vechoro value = 1.05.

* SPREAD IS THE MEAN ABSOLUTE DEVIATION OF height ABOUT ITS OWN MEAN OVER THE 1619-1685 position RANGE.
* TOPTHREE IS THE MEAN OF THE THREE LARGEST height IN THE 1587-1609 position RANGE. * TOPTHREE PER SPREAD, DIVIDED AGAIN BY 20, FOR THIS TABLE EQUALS 1.59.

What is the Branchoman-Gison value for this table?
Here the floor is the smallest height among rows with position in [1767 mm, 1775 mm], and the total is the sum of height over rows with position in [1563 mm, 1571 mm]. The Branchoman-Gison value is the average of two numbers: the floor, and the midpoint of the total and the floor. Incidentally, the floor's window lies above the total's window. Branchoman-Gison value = 579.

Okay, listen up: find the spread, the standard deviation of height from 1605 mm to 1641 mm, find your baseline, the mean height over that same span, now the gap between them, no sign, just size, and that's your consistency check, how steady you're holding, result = 315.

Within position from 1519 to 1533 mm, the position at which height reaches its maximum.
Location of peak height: 1528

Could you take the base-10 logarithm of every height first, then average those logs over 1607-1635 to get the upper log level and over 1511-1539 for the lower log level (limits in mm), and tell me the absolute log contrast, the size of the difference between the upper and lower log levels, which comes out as 0.015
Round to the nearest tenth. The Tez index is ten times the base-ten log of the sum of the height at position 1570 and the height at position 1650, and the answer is 27.9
